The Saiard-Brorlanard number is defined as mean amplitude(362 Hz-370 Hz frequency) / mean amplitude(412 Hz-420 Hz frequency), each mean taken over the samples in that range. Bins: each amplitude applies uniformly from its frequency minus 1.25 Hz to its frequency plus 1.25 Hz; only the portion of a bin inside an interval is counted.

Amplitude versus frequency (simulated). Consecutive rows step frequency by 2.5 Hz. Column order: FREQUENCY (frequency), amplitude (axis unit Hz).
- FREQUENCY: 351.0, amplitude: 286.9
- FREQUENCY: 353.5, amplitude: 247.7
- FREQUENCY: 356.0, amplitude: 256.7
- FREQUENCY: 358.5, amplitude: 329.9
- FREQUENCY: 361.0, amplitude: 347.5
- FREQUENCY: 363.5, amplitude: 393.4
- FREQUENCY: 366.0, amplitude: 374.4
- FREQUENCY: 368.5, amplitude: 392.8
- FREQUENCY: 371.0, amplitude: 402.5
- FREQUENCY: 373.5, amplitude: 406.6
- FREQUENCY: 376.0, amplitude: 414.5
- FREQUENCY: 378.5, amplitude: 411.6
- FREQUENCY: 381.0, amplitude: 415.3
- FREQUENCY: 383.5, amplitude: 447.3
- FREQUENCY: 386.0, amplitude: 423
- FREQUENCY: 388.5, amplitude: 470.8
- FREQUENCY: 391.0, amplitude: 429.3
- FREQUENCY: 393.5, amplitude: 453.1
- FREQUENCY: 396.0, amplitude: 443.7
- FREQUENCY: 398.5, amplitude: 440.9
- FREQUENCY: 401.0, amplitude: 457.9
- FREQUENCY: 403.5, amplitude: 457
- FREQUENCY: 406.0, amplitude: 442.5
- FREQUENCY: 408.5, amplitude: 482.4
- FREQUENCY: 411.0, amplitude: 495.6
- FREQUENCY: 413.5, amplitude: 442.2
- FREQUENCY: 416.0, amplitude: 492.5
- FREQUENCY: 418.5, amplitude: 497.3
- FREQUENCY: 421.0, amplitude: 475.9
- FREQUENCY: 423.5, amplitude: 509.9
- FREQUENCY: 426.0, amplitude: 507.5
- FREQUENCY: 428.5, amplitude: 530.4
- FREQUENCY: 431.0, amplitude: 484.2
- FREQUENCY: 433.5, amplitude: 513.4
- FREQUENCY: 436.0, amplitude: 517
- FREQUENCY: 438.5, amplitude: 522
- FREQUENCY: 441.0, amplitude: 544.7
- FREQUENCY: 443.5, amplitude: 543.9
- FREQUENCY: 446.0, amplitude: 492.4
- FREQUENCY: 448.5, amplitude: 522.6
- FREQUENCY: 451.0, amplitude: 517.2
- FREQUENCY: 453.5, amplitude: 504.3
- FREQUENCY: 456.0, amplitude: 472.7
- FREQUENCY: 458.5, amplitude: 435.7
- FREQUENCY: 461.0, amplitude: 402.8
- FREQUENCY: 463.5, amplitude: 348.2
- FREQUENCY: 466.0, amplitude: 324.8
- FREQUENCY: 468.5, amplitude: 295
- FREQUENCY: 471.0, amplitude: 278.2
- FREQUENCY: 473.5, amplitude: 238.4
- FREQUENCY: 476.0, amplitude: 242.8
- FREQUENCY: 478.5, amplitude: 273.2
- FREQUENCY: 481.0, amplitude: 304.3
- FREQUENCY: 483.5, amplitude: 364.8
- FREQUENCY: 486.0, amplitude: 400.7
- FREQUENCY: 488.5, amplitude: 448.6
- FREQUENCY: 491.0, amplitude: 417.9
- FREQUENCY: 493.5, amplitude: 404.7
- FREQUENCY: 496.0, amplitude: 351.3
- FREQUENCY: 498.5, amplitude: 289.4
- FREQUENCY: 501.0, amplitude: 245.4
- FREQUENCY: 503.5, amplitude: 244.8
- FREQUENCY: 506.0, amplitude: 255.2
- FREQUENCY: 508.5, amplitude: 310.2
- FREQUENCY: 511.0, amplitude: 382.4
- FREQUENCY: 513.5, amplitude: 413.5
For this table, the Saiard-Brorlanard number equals 0.81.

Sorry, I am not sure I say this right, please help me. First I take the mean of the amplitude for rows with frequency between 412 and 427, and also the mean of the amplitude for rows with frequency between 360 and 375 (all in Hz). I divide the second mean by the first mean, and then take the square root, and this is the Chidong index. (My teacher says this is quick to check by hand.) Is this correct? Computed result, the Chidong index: 0.89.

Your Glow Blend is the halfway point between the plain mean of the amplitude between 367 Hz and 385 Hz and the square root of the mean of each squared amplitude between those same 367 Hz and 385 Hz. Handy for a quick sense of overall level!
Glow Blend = 413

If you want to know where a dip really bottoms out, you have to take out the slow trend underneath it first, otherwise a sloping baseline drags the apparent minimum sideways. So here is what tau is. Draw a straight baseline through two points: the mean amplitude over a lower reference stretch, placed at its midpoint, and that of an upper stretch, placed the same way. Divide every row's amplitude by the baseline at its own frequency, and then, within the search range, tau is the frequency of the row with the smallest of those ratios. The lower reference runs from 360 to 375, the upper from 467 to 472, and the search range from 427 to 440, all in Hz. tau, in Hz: 431.0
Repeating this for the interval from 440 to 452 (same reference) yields 446.0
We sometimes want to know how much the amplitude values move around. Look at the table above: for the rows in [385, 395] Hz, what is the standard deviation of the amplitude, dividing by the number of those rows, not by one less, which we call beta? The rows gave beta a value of 19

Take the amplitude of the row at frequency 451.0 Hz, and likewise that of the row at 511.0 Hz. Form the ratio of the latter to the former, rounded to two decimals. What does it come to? 0.74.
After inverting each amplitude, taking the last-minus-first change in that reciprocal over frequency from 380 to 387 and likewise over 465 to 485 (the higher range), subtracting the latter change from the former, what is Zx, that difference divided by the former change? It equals -6.7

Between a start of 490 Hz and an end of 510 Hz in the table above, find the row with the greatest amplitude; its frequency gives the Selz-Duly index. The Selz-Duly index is 491.0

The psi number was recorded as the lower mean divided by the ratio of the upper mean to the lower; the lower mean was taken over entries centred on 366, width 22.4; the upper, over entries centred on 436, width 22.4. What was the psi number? 263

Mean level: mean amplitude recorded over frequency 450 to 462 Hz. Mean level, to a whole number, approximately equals 467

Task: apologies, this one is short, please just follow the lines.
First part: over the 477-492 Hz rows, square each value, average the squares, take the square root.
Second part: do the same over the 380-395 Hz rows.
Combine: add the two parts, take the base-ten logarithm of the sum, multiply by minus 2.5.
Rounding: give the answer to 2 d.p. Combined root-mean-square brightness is -7.28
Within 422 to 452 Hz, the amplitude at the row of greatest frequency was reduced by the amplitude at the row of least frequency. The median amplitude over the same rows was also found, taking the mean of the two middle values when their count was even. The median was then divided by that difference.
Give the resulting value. 71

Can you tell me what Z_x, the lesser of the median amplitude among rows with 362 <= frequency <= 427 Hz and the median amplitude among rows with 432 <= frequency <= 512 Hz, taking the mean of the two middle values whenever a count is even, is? 392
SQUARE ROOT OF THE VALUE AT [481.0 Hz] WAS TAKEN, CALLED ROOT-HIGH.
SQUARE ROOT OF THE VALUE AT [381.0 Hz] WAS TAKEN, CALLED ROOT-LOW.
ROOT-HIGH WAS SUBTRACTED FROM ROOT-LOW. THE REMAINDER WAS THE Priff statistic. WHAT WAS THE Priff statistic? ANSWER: 2.9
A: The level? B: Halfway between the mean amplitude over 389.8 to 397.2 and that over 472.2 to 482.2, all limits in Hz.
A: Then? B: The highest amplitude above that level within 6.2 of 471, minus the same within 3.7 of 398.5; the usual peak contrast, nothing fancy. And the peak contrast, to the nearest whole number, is -133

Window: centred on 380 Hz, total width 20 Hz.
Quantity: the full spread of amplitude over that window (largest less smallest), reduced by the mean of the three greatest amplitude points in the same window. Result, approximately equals -379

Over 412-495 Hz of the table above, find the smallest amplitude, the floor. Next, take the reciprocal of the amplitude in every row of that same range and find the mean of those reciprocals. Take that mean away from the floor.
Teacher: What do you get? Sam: 238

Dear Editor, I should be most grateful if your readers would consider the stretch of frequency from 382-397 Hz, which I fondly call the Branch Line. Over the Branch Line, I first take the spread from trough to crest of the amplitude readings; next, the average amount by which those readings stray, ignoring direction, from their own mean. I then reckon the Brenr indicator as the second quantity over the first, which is 0.26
